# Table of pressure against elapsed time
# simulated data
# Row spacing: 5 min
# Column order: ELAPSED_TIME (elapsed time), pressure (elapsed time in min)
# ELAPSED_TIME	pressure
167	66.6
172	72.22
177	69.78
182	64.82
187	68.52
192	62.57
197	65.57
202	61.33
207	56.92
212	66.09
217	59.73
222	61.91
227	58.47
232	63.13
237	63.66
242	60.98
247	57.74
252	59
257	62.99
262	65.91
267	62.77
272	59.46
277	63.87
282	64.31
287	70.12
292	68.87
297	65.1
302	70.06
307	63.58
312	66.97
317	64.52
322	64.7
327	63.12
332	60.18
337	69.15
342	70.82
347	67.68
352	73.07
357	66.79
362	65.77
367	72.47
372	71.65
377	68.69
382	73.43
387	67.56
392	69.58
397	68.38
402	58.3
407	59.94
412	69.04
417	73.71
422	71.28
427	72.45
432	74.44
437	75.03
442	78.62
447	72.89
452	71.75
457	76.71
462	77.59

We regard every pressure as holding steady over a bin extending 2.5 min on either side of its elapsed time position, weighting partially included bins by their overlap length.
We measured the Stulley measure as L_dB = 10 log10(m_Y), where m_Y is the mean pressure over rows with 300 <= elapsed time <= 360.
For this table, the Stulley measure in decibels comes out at 18.2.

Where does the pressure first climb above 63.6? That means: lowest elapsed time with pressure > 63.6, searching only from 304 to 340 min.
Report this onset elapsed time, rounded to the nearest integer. 312 min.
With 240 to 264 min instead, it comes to 262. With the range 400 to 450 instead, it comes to 412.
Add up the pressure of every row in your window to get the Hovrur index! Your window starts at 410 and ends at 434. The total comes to 361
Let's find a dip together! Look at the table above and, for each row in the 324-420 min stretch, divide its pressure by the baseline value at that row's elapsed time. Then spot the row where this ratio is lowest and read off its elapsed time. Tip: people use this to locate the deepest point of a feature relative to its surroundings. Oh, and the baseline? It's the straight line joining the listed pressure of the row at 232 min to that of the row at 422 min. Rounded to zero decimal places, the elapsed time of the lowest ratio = 402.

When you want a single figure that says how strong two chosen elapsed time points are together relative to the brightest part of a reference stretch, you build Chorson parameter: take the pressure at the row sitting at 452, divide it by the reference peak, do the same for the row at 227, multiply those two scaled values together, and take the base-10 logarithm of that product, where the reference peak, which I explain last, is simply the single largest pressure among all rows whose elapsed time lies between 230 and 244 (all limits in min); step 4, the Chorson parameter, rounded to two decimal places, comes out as 0.02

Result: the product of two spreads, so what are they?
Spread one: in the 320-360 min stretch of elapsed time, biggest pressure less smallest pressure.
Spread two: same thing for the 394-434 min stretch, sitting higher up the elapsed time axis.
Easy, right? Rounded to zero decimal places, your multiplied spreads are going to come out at 208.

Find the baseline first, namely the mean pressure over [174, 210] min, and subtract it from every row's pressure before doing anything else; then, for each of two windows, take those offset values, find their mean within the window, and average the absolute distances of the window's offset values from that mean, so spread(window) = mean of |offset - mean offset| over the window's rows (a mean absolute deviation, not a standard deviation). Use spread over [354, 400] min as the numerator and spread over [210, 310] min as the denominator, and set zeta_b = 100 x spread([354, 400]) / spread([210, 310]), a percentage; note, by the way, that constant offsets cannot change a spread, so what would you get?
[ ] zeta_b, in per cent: 77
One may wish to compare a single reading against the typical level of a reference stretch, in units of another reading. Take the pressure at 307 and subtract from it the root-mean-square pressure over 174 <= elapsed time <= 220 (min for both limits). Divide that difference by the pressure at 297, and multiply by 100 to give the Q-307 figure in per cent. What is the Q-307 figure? -1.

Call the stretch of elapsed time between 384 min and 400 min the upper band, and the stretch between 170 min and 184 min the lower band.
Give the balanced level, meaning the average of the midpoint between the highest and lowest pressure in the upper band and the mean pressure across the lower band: 68.8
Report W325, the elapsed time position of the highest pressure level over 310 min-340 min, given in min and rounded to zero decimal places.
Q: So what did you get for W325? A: 337 min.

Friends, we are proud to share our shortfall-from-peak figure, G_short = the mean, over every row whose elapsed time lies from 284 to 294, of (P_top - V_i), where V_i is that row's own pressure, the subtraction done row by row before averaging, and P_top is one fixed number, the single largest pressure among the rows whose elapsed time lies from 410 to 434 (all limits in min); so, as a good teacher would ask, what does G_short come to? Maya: 5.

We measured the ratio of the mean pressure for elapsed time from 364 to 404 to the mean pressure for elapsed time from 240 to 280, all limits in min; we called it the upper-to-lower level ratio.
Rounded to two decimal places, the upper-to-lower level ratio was 1.12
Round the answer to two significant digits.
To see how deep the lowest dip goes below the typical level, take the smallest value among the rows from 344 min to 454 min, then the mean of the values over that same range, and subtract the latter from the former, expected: -12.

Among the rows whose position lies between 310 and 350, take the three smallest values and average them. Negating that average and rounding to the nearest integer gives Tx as -63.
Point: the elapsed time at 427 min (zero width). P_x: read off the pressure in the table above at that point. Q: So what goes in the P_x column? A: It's 72.45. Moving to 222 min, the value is 61.91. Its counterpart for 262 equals 65.91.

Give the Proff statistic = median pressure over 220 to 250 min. 61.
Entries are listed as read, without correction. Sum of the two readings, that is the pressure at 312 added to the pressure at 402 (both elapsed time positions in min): 125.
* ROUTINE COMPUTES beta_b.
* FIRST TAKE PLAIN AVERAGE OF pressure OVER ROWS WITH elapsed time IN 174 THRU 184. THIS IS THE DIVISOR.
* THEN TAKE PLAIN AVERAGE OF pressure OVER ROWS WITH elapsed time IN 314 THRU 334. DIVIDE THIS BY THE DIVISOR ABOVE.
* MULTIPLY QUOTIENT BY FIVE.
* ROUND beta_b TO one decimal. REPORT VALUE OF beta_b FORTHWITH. 4.7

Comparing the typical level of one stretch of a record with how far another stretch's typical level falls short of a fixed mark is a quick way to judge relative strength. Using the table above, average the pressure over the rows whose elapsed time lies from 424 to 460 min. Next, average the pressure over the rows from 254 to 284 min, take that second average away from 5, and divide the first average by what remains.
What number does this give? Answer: -1.28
